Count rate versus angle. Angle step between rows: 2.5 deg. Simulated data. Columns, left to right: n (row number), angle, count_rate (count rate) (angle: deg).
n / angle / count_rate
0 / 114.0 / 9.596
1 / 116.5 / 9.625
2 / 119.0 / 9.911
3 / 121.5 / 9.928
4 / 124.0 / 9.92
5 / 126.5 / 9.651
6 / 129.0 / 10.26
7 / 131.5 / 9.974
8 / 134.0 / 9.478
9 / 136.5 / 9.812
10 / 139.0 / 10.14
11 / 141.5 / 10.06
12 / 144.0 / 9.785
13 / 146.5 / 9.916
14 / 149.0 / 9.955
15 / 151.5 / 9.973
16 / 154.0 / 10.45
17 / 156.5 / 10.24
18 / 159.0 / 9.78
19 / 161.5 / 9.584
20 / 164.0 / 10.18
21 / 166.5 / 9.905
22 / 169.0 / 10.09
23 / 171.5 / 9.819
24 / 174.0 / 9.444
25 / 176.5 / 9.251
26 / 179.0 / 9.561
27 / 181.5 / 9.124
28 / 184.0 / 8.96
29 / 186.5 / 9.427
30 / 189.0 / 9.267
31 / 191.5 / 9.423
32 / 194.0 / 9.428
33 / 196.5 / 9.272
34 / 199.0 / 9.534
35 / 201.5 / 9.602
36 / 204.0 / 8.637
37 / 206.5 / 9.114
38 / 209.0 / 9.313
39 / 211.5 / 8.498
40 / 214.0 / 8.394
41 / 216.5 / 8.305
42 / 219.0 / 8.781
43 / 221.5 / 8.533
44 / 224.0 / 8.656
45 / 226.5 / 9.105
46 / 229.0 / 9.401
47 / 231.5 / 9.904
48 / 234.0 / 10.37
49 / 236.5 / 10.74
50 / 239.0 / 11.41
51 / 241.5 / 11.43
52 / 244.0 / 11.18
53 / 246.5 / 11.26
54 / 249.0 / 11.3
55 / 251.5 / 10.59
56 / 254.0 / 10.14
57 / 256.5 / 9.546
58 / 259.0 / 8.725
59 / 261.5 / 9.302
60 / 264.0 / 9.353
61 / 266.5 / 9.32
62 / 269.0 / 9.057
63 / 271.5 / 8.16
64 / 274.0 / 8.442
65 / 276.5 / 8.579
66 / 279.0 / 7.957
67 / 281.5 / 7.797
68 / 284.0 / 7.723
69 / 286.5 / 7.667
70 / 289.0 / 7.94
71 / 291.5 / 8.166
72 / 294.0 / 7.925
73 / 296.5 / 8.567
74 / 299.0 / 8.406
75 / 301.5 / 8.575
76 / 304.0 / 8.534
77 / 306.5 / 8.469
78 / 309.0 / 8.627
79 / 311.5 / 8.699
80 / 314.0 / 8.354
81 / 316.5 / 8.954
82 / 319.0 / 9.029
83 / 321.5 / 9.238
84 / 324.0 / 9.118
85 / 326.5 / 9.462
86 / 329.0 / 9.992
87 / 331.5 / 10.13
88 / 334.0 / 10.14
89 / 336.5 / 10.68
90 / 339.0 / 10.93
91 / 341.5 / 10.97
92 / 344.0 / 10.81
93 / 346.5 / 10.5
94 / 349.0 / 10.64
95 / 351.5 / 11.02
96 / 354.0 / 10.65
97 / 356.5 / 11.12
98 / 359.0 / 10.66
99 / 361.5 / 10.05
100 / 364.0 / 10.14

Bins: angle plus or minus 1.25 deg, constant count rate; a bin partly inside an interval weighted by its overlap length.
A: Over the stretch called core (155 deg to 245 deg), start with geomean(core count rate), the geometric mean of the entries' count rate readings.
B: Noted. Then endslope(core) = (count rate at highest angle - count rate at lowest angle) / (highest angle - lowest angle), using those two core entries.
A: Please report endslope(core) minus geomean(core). -9.5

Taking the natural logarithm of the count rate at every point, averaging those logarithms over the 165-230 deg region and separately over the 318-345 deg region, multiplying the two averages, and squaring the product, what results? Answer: 26.1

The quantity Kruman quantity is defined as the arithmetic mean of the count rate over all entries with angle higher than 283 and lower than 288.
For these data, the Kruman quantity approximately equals 7.7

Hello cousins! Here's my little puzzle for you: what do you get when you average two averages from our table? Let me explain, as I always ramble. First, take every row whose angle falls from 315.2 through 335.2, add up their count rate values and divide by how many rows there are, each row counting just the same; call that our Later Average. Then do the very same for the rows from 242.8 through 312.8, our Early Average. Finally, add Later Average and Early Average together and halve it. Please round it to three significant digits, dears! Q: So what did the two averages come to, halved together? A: 9.22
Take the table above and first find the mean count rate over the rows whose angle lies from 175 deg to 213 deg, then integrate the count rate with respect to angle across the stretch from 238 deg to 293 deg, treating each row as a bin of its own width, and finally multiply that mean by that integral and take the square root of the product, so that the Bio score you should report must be 69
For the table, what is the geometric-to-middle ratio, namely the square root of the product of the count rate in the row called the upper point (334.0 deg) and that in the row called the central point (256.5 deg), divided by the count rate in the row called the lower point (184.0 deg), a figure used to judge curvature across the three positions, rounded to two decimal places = 1.10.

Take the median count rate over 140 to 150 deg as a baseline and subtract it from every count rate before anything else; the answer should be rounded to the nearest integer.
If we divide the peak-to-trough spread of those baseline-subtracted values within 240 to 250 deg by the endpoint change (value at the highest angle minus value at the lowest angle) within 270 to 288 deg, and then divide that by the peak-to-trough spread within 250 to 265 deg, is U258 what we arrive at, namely 0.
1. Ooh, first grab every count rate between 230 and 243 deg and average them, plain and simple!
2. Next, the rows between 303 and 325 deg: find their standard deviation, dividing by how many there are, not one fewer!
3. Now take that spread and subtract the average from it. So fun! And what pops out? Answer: -10.5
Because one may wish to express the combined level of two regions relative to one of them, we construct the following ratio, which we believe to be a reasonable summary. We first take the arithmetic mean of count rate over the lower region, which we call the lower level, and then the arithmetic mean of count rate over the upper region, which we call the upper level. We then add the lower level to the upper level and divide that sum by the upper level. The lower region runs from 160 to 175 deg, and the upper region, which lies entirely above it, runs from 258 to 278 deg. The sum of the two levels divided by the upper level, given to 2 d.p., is 2.11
